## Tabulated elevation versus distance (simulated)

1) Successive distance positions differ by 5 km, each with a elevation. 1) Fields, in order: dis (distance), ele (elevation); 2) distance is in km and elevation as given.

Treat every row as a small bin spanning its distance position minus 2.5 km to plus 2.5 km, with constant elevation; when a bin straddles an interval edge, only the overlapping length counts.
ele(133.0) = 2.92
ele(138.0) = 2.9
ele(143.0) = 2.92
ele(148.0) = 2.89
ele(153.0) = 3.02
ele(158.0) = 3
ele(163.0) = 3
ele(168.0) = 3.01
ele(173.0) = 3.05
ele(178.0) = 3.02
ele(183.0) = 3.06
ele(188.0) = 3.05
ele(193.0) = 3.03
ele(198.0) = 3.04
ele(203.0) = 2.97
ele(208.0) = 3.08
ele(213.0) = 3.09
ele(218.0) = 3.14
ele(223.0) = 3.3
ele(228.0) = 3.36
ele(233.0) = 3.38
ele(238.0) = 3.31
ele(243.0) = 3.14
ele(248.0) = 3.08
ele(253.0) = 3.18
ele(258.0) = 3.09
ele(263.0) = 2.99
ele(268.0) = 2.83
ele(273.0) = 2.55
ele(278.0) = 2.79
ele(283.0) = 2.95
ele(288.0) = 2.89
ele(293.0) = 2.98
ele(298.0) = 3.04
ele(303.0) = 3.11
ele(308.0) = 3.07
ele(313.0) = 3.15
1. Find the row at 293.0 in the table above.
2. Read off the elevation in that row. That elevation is 2.98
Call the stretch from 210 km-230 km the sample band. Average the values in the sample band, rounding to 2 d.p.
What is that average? 3.22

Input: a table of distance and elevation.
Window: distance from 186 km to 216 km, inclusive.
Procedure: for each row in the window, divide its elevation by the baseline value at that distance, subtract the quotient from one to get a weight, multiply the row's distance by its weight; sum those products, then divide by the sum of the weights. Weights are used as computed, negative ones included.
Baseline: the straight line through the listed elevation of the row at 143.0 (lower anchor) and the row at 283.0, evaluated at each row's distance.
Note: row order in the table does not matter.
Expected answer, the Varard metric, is 201.4 km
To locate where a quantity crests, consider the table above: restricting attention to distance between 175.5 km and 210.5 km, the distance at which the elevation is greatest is 208.0 km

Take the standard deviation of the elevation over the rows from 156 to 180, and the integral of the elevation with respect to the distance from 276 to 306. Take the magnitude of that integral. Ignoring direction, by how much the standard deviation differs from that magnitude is 89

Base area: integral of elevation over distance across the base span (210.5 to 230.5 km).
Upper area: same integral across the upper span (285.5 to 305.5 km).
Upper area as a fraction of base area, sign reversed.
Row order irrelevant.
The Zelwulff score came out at -0.93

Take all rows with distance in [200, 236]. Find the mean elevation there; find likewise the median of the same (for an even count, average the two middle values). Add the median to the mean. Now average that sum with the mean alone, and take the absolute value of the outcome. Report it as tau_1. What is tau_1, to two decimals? 4.76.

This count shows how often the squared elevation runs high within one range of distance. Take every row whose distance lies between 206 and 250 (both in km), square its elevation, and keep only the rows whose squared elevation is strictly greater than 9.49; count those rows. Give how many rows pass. 7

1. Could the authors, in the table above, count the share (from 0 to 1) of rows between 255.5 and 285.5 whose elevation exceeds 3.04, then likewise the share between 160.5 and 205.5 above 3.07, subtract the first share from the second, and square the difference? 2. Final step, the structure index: 0.0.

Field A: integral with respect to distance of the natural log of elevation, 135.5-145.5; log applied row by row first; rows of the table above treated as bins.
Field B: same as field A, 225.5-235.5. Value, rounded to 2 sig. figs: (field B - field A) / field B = 0.12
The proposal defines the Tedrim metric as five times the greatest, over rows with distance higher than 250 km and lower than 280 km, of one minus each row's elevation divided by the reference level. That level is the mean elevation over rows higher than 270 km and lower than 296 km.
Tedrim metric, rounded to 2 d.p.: 0.50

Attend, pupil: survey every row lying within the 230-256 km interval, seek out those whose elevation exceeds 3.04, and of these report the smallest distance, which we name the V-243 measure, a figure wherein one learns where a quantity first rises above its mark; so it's 233.0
